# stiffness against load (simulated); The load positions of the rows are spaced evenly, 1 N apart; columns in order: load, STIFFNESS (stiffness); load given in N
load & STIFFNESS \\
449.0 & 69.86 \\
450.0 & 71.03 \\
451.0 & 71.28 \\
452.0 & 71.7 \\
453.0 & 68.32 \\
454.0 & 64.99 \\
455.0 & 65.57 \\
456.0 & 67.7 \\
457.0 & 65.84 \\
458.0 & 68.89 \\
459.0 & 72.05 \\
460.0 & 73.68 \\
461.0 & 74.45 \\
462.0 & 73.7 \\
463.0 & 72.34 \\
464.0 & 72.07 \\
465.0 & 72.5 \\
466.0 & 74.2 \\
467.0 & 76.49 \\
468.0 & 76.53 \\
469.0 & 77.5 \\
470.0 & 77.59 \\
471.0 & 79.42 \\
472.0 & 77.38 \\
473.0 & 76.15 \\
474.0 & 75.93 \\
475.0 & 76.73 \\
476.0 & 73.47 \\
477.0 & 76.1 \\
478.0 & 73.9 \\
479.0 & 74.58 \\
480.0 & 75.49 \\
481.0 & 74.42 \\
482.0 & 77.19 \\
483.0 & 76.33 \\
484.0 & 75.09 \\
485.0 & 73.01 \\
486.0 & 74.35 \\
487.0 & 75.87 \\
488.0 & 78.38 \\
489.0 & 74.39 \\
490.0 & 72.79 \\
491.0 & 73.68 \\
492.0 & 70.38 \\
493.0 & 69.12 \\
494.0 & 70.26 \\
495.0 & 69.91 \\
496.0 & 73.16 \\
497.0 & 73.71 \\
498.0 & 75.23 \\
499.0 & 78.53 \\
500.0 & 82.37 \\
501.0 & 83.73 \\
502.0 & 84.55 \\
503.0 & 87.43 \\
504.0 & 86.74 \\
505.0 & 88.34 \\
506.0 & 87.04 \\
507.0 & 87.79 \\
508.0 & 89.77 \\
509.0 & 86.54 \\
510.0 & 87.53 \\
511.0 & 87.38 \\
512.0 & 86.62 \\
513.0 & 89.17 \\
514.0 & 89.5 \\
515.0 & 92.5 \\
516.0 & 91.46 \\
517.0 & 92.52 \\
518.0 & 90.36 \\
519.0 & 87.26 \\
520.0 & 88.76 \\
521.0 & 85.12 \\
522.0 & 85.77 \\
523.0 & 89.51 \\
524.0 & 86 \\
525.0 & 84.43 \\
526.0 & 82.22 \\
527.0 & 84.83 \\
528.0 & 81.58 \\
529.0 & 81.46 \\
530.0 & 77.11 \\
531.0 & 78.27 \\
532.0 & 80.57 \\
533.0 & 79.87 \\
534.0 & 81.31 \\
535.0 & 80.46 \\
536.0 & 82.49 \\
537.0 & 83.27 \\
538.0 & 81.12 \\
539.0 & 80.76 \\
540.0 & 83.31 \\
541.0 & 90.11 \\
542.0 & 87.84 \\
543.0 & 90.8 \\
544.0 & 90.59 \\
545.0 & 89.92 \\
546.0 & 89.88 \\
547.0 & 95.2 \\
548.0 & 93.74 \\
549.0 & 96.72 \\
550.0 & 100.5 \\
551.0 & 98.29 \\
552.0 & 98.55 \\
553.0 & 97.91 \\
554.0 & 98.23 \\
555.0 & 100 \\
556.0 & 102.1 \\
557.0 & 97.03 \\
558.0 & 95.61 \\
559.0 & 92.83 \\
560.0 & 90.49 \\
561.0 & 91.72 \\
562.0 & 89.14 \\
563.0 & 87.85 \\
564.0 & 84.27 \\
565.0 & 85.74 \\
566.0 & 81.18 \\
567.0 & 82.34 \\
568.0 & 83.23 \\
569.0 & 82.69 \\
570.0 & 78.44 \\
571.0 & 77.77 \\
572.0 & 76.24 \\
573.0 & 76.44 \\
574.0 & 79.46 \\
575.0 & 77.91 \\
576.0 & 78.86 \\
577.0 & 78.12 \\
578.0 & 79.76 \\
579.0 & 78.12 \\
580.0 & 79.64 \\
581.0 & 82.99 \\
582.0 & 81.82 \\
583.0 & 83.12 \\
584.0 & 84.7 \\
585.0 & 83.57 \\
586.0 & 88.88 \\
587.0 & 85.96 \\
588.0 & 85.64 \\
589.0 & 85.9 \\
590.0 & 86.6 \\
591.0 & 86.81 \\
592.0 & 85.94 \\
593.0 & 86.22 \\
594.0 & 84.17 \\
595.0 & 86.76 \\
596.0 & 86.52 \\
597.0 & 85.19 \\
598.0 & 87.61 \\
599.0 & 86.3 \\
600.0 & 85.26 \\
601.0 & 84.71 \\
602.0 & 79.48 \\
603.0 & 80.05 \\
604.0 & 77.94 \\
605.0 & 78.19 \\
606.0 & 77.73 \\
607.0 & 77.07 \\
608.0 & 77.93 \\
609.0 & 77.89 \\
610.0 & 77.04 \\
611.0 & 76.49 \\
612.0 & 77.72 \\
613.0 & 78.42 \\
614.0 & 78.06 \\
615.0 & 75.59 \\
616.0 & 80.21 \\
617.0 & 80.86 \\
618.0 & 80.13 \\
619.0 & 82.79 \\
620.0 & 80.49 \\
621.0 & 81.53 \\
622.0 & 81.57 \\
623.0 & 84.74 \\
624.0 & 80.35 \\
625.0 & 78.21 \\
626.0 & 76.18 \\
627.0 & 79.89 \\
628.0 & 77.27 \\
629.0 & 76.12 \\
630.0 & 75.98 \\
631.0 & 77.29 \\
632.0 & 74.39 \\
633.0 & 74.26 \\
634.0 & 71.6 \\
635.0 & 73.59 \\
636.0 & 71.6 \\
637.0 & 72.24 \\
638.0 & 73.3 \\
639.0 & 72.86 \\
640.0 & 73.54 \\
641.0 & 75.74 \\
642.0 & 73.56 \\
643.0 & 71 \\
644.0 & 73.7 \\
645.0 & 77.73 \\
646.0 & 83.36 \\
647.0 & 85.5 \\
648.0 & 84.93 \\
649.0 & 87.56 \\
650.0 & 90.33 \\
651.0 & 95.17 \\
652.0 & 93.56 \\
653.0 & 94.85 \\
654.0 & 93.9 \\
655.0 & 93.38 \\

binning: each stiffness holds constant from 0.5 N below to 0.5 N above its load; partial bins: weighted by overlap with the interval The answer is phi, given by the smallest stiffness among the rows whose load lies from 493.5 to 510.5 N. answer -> 69.91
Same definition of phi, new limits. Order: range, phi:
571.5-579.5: 76.24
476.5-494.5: 69.12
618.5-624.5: 80.35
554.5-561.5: 90.49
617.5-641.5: 71.6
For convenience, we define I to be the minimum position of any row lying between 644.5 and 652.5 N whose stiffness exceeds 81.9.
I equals 646.0 N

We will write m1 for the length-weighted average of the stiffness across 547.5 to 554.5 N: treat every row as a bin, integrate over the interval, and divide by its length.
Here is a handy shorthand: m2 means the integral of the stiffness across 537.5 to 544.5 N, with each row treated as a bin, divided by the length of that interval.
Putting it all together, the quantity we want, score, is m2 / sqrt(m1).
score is 8.7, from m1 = 98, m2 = 86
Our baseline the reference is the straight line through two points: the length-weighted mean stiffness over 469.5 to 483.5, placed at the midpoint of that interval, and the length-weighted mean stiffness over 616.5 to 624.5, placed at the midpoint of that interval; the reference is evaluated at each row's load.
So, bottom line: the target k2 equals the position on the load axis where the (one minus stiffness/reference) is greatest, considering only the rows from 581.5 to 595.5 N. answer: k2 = 582.0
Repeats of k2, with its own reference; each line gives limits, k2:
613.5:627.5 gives 615.0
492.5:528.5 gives 493.0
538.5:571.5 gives 571.0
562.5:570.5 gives 570.0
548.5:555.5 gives 549.0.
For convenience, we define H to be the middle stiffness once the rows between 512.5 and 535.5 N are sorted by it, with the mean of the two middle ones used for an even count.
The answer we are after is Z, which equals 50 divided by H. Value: 0.587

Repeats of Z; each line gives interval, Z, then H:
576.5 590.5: 0.600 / 83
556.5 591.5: 0.601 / 83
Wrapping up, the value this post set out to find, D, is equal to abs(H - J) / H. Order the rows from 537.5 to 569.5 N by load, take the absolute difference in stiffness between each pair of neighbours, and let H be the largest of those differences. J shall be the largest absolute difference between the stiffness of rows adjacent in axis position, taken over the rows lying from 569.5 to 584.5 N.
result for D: 0.51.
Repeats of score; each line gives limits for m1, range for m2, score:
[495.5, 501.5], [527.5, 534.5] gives 9.1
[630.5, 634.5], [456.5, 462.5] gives 8.3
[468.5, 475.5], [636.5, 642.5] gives 8.4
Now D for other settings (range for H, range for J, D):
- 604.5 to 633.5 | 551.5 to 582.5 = 0.10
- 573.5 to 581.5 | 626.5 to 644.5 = 0.13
